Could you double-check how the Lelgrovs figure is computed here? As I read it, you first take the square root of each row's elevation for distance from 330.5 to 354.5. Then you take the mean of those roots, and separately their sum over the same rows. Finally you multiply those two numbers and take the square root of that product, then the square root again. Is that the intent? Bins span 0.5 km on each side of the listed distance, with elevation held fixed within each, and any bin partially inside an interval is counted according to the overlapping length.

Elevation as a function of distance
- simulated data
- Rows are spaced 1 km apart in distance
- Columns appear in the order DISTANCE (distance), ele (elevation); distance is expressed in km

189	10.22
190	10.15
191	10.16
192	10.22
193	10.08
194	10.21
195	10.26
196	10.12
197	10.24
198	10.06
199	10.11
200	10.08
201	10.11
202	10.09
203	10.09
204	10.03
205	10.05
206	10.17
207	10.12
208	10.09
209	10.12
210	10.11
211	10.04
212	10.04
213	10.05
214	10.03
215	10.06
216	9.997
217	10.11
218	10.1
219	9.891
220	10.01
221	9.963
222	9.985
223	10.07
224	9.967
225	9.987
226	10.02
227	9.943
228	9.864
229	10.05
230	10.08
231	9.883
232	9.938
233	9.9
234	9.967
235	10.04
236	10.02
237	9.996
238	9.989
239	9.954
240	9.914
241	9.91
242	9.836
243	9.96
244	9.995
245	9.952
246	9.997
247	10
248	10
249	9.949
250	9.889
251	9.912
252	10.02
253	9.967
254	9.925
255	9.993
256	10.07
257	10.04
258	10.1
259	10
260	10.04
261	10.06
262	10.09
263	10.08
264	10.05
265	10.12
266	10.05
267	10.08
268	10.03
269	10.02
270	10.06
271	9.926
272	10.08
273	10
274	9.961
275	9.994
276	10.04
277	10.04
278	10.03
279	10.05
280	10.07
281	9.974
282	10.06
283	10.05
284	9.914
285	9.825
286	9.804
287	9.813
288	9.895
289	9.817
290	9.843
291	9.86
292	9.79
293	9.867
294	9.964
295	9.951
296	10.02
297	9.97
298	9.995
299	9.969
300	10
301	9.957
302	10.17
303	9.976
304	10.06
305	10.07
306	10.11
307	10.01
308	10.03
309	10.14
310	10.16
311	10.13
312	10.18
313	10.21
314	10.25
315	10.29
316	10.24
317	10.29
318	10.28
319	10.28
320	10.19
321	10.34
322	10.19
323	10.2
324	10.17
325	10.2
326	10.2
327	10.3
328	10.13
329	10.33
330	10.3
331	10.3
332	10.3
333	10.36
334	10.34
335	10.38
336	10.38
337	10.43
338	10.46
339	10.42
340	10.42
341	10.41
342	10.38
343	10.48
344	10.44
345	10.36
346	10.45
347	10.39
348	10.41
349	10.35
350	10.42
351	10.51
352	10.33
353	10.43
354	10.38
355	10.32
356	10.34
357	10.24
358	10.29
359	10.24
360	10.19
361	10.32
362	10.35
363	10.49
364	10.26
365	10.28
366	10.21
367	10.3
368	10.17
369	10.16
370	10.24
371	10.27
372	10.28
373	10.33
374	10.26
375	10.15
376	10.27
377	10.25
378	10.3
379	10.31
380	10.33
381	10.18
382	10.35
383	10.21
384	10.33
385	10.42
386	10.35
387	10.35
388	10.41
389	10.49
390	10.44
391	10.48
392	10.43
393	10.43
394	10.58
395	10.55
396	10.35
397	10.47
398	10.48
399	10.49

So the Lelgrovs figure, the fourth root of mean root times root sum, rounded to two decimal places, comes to 3.97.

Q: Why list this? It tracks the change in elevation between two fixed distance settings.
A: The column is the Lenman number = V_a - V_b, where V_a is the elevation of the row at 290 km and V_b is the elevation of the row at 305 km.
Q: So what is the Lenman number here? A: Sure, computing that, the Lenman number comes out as -0.23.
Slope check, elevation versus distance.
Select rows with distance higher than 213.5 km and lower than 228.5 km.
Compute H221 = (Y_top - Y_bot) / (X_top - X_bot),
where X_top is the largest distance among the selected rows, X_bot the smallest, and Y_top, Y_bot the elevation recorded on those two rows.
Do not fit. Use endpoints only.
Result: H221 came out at -0.012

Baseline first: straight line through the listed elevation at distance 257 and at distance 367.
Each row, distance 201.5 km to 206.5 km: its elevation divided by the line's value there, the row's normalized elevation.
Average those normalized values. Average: 1.017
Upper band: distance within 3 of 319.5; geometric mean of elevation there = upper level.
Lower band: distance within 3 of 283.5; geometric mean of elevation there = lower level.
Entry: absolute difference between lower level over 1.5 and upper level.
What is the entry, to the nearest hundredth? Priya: 3.64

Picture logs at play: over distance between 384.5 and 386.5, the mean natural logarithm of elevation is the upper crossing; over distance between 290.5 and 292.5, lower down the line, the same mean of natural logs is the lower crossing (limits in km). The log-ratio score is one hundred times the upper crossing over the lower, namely 102.4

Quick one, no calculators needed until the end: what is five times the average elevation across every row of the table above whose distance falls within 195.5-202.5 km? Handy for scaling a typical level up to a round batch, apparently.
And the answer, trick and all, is 50.6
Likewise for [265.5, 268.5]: 50.3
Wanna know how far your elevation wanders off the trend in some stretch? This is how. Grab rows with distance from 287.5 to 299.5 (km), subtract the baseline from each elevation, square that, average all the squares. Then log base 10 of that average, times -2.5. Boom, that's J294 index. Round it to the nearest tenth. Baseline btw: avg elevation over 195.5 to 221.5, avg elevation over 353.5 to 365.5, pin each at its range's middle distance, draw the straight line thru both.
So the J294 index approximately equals 2.6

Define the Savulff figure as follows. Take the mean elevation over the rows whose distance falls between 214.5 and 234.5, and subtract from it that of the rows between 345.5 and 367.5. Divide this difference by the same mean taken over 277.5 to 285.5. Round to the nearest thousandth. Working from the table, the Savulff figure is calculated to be -0.035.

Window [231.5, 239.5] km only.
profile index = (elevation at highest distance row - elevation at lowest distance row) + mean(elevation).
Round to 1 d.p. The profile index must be 10.0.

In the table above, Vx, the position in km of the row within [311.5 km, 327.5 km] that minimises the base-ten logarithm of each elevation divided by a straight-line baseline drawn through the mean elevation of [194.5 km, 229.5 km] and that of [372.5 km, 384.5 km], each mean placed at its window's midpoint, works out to 324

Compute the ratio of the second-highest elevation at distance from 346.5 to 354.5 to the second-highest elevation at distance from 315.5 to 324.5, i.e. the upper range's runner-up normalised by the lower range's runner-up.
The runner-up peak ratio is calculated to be 1.01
